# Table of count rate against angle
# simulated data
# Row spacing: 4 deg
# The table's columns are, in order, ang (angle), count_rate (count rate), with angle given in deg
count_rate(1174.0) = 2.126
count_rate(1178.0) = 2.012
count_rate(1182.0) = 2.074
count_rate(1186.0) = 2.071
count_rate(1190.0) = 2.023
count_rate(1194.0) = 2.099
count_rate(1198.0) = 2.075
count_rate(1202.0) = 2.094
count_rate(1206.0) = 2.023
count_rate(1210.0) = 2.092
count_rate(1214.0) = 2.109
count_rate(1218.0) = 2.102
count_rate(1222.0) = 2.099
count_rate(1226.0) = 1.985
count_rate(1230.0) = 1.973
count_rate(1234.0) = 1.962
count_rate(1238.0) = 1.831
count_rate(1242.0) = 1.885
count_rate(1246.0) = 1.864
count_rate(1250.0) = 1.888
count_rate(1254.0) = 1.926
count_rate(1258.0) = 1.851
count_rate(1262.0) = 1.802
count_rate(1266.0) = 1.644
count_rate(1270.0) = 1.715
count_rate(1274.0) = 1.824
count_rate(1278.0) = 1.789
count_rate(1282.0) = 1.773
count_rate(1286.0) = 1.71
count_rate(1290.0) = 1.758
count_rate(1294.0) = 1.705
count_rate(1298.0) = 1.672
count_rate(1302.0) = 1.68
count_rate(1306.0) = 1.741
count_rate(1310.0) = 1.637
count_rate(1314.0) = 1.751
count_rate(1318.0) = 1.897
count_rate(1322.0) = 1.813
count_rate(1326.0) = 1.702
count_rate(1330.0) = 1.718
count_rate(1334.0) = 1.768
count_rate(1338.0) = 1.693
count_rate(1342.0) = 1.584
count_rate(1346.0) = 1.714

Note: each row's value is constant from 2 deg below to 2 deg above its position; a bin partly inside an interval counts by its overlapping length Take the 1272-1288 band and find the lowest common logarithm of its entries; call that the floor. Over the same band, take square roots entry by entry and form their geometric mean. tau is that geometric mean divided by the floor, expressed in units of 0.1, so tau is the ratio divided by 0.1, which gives 57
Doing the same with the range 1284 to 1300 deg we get 59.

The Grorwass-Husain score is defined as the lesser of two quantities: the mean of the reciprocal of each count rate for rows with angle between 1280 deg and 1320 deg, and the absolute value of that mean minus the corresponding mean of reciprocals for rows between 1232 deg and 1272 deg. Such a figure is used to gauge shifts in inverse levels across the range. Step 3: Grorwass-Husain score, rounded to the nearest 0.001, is 0.032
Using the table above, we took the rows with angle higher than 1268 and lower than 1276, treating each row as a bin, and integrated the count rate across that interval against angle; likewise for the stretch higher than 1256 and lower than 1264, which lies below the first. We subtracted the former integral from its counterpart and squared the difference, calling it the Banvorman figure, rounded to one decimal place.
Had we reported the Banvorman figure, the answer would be 0.2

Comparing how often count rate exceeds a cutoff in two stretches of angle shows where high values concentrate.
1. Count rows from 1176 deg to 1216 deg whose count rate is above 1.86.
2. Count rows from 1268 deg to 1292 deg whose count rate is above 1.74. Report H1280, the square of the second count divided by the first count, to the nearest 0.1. 1.6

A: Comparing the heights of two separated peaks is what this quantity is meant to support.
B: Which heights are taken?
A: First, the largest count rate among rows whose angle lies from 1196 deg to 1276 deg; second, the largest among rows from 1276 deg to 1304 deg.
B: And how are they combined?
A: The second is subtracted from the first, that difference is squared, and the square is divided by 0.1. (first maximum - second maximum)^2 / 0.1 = 1.0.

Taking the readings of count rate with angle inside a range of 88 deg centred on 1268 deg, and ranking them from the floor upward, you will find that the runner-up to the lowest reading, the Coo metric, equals 1.644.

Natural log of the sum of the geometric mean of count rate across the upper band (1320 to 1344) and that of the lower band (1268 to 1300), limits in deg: 1.24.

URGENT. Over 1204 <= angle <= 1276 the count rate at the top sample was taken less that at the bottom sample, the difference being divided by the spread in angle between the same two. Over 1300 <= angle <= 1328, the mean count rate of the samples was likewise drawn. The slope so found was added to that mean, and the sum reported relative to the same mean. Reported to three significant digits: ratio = 0.998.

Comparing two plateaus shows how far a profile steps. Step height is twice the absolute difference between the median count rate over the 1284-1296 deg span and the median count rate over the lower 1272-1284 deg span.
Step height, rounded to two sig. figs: 0.16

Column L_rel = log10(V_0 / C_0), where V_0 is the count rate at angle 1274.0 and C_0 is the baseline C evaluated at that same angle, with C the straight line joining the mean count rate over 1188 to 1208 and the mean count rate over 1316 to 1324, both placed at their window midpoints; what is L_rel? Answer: -0.025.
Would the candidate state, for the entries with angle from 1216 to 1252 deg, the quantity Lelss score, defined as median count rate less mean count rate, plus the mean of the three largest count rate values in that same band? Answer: 2.07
